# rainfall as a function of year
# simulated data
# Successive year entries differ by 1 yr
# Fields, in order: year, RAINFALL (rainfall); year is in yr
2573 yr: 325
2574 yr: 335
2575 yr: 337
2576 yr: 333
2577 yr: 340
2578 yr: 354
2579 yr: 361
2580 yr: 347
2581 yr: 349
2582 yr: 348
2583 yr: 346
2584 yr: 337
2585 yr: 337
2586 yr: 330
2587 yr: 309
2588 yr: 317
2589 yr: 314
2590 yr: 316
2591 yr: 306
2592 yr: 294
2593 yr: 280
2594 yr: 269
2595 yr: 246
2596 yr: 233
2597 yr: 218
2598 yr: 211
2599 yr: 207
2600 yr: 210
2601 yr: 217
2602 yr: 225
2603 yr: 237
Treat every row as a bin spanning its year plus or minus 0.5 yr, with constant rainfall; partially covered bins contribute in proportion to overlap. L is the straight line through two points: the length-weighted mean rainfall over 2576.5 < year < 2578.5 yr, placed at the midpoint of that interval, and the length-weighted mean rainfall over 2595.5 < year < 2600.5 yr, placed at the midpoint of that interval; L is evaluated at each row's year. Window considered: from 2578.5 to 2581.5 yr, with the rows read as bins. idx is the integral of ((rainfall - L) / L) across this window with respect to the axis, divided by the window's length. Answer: 0.064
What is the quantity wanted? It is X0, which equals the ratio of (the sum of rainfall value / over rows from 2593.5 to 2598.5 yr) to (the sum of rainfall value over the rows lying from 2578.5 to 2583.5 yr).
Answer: 0.7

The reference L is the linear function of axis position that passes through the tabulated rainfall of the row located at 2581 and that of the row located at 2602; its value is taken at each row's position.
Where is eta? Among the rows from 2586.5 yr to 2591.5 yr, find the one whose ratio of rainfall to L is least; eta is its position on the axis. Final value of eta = 2587 yr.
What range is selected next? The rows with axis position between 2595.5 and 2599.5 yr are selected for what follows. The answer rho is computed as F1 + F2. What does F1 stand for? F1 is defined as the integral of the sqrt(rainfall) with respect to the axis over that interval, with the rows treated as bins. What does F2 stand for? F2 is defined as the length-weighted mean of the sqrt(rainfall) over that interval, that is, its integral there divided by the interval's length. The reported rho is 74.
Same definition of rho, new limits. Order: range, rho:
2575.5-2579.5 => 93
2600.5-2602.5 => 45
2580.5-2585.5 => 111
